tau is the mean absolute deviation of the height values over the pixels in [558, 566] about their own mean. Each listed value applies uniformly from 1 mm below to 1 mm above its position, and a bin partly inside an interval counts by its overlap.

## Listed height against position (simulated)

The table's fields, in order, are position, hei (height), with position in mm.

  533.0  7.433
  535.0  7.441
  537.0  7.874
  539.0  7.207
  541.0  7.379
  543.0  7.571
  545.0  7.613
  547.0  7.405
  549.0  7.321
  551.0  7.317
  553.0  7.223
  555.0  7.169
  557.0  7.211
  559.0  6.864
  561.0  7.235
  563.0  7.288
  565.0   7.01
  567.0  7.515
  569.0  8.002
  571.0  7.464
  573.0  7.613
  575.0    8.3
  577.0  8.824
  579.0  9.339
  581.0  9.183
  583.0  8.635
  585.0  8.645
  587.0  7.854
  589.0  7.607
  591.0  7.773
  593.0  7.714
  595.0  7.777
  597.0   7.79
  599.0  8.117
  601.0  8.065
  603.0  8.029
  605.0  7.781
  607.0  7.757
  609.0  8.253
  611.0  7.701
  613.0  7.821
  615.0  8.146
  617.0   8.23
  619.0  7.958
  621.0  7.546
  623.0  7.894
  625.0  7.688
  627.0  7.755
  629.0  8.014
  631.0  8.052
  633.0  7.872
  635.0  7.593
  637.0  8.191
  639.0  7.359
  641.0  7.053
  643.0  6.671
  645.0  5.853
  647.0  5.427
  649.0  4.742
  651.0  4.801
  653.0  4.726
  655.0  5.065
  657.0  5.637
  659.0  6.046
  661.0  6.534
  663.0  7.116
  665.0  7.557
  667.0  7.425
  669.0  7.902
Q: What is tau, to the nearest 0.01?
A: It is 0.16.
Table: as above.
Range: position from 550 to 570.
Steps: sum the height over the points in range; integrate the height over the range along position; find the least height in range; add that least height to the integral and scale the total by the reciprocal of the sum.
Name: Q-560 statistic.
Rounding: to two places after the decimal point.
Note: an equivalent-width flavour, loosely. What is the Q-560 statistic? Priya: 2.09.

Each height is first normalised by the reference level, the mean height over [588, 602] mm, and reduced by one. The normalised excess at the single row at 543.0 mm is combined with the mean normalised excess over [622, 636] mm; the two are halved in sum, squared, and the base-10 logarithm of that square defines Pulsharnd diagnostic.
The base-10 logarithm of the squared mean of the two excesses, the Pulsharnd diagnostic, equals -3.6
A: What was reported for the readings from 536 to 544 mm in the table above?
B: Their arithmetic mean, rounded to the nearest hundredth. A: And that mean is 7.51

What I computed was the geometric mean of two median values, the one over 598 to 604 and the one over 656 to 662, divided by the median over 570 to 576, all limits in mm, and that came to 0.92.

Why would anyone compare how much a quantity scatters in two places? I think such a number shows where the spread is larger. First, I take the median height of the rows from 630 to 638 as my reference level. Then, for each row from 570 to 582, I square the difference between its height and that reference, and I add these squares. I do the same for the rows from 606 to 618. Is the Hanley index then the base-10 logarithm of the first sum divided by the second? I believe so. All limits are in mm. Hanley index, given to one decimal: 1.2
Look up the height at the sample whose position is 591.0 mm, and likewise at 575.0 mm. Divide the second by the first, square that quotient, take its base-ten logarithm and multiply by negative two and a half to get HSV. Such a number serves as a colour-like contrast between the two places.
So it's -0.14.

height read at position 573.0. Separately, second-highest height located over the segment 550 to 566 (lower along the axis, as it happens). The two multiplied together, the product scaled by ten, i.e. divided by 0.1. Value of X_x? 555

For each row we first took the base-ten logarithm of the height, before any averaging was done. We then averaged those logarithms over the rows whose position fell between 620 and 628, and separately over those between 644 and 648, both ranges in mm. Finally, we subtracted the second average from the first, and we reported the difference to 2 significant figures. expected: 0.14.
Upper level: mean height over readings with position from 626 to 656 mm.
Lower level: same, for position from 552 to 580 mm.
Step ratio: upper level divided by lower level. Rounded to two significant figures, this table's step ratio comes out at 0.86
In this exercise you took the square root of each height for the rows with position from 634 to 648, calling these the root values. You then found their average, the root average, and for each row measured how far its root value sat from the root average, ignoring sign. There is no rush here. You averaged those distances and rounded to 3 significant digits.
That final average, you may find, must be 0.148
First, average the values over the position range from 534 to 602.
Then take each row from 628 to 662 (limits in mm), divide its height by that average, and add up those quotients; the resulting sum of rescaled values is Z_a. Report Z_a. 14.2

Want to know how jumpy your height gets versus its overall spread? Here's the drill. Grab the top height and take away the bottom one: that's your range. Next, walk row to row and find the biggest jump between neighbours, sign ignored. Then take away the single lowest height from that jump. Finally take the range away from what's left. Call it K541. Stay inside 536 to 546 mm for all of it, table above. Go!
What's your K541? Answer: -7.21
